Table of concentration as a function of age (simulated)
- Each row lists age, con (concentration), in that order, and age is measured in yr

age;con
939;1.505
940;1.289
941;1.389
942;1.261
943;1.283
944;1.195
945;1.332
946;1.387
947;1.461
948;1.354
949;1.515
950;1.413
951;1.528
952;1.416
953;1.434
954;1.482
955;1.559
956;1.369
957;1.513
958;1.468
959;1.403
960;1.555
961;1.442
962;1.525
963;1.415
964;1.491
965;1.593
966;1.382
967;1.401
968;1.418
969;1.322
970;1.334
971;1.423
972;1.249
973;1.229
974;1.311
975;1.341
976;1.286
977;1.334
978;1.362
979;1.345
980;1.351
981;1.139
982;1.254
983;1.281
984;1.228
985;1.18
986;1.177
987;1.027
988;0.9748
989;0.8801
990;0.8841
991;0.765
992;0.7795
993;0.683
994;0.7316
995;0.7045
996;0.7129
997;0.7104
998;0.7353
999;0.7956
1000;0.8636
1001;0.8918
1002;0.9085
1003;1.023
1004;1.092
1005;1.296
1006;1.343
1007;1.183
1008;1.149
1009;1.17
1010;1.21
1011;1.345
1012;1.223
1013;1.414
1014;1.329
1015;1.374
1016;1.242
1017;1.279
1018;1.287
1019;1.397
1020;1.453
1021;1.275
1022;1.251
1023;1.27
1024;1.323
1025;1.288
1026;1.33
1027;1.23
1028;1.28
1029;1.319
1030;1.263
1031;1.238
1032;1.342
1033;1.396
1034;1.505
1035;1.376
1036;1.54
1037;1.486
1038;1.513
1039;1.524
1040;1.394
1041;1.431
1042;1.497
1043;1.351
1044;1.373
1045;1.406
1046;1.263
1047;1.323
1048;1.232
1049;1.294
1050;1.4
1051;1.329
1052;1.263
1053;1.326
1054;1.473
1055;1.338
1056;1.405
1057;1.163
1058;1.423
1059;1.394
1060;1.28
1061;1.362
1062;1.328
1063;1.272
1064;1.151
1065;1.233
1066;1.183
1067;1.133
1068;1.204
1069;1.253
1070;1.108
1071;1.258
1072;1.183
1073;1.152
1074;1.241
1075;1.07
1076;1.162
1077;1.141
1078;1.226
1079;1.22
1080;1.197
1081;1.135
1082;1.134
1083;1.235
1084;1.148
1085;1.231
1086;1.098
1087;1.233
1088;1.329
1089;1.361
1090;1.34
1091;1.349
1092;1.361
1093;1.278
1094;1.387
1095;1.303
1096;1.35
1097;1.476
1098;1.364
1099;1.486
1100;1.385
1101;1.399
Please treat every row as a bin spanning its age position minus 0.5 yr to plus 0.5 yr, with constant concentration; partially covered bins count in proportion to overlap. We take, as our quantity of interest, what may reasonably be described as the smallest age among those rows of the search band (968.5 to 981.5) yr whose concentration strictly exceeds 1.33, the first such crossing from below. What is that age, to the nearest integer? 970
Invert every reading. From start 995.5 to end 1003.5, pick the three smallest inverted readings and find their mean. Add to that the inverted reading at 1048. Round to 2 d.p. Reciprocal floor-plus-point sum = 1.88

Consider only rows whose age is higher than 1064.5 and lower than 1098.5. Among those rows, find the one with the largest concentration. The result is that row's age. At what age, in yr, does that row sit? 1097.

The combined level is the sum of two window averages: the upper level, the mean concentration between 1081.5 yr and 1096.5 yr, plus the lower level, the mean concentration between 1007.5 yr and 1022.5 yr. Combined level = 2.57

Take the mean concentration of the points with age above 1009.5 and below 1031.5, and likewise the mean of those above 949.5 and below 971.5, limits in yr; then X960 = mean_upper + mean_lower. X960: 2.8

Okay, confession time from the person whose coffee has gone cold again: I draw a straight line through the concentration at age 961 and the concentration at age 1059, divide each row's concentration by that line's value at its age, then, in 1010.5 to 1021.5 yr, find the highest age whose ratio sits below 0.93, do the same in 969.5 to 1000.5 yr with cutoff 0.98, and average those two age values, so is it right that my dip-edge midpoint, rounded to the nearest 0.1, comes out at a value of 1010.5 yr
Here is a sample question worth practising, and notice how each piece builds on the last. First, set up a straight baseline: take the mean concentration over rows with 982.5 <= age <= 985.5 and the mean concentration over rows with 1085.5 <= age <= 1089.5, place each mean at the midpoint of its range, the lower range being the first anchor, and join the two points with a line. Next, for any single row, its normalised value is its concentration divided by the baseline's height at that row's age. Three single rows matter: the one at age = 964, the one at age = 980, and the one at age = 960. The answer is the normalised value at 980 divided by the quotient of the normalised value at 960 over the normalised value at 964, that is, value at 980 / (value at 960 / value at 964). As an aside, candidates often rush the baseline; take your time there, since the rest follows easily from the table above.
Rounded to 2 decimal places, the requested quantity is 1.05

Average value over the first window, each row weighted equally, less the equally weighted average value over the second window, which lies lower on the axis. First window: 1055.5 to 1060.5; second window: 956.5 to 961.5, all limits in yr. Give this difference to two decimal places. -0.14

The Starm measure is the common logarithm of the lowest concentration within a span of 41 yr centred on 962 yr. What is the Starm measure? 0.057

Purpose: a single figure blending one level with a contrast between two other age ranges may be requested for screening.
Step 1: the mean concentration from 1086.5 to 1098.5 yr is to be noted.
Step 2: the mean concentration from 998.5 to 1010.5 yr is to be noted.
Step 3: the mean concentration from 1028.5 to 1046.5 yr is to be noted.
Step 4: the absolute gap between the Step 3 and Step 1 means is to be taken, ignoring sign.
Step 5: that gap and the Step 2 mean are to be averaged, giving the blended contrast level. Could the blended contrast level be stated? 0.57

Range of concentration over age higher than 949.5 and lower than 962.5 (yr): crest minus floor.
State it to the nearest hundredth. 0.19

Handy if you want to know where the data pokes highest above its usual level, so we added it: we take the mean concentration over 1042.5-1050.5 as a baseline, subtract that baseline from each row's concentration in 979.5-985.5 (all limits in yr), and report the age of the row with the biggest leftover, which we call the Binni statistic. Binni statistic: 980 yr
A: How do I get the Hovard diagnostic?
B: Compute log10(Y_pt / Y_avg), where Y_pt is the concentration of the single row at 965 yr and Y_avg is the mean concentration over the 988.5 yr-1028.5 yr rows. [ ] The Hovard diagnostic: 0.16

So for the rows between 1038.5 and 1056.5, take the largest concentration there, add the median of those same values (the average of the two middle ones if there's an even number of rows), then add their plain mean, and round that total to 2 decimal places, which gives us 4.25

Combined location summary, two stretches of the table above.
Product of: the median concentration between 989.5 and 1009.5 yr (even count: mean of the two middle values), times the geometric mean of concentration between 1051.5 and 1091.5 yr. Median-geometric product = 1.08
